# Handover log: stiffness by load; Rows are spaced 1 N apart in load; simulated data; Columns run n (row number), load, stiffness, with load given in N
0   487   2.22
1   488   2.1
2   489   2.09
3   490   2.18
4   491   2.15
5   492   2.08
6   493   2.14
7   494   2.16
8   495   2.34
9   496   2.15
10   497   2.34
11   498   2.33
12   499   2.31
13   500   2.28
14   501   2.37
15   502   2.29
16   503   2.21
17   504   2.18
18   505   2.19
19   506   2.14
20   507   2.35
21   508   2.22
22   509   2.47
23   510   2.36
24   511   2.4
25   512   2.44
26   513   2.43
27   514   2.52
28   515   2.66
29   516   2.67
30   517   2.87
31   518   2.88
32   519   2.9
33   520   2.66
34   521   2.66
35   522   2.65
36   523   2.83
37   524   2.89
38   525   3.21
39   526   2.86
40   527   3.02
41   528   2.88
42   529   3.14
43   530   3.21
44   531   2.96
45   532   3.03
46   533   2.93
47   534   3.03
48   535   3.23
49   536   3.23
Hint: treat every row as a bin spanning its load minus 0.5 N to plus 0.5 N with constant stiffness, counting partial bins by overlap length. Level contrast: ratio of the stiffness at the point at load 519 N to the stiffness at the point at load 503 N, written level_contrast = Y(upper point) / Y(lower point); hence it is 1.31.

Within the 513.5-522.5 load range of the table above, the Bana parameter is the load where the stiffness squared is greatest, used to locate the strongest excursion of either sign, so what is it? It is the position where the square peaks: 519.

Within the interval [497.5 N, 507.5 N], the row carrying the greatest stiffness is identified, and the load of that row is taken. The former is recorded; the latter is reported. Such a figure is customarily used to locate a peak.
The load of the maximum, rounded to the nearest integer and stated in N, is 501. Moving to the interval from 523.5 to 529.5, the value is 525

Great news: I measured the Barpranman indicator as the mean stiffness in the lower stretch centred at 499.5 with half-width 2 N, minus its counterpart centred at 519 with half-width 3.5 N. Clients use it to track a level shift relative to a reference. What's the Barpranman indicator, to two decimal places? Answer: -0.43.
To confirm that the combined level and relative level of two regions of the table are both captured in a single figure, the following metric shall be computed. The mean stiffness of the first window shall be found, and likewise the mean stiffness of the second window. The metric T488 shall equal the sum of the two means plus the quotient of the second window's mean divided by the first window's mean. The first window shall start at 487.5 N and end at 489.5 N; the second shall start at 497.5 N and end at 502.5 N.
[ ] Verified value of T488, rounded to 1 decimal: 5.5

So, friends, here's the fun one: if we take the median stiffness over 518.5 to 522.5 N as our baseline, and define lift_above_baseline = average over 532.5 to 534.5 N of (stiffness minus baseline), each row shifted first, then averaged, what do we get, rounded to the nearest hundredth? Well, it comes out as 0.32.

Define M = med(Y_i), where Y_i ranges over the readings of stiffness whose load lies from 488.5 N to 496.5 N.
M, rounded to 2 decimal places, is 2.15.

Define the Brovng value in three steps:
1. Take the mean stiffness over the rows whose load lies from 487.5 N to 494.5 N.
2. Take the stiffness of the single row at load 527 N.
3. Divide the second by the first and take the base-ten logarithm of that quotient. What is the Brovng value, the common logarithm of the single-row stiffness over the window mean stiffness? 0.15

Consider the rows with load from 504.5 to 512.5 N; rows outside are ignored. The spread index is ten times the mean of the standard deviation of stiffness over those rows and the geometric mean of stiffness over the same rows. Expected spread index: 12.2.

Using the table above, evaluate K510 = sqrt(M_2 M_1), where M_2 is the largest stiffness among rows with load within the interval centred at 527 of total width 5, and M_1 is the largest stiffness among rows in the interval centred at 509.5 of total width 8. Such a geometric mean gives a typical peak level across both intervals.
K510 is 2.82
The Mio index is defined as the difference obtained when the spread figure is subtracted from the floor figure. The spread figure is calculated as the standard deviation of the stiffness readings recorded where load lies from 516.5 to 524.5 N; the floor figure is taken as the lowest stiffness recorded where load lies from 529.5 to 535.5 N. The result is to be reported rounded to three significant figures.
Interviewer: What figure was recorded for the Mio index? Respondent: 2.82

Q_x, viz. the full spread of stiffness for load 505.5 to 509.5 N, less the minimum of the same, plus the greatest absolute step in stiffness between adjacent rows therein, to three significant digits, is -1.56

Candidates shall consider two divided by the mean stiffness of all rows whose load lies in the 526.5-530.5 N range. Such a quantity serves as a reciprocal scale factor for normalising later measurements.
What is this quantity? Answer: 0.65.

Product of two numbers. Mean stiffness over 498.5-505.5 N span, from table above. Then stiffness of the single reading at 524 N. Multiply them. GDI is 6.5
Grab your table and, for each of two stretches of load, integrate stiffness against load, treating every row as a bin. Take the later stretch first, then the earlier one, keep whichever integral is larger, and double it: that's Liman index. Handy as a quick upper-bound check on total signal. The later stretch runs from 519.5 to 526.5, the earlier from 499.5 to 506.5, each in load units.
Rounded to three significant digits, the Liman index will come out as 39.5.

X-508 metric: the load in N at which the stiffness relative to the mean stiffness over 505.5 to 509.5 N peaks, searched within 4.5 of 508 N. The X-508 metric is 509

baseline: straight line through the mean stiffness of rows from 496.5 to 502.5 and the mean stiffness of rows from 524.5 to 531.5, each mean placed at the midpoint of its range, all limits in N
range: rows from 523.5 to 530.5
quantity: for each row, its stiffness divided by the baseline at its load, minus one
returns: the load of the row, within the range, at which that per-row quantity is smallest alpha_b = 528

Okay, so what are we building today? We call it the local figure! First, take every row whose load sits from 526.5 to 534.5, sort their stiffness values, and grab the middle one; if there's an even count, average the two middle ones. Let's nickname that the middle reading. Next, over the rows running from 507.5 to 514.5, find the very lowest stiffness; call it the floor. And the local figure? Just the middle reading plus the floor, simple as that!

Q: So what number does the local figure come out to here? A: 5.2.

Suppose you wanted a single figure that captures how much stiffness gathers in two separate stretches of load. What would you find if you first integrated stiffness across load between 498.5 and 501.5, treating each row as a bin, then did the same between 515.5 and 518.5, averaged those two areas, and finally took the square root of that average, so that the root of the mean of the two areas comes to 2.8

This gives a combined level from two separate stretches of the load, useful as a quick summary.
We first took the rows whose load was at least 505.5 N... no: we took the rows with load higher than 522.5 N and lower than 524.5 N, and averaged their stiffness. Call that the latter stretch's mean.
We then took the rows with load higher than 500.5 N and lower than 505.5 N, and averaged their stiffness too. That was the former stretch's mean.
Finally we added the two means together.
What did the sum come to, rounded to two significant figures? 5.1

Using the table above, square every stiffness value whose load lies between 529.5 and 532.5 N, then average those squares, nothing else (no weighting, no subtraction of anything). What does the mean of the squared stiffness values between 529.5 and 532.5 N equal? 9.4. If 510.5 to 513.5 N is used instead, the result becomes 5.9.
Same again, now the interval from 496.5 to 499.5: 5.4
